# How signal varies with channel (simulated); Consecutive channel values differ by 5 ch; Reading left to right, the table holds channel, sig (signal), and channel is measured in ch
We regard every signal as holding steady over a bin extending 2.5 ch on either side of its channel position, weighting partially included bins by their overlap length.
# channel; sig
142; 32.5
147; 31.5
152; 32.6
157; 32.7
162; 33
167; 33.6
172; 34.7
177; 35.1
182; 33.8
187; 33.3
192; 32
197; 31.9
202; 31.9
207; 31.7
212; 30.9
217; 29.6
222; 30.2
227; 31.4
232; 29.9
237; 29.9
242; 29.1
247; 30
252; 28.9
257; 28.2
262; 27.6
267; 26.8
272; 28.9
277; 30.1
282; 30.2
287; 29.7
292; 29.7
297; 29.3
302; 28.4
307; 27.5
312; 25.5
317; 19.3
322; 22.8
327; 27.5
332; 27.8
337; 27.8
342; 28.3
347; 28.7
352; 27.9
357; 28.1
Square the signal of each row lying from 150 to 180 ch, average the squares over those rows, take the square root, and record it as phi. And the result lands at 34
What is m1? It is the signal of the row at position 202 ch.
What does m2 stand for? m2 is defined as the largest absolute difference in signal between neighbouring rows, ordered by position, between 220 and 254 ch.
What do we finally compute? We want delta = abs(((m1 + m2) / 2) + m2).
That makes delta 18.2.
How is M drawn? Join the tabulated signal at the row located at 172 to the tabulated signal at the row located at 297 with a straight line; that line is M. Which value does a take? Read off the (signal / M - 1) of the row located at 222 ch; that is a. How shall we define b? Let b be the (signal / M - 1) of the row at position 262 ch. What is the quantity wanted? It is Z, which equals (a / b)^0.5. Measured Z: 0.8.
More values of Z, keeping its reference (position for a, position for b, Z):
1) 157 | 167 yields 1.4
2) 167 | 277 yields 4.2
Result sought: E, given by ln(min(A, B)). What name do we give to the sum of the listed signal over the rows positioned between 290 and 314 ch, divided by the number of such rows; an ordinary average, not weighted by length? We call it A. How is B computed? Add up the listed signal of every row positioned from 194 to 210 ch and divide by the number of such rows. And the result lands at 3.34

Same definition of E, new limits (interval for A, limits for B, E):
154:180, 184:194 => 3.49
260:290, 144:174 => 3.36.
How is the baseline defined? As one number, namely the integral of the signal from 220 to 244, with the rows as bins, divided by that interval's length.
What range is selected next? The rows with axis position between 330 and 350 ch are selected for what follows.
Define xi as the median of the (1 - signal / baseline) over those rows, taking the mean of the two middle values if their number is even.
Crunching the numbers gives 0.07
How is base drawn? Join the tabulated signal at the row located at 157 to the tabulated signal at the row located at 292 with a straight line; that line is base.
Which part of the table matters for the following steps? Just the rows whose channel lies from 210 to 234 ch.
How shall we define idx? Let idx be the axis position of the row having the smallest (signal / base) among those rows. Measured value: 217 ch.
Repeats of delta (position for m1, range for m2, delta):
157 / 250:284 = 19.5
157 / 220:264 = 18.6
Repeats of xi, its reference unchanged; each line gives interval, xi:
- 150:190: -0.11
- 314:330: 0.24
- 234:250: 0.01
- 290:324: 0.09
